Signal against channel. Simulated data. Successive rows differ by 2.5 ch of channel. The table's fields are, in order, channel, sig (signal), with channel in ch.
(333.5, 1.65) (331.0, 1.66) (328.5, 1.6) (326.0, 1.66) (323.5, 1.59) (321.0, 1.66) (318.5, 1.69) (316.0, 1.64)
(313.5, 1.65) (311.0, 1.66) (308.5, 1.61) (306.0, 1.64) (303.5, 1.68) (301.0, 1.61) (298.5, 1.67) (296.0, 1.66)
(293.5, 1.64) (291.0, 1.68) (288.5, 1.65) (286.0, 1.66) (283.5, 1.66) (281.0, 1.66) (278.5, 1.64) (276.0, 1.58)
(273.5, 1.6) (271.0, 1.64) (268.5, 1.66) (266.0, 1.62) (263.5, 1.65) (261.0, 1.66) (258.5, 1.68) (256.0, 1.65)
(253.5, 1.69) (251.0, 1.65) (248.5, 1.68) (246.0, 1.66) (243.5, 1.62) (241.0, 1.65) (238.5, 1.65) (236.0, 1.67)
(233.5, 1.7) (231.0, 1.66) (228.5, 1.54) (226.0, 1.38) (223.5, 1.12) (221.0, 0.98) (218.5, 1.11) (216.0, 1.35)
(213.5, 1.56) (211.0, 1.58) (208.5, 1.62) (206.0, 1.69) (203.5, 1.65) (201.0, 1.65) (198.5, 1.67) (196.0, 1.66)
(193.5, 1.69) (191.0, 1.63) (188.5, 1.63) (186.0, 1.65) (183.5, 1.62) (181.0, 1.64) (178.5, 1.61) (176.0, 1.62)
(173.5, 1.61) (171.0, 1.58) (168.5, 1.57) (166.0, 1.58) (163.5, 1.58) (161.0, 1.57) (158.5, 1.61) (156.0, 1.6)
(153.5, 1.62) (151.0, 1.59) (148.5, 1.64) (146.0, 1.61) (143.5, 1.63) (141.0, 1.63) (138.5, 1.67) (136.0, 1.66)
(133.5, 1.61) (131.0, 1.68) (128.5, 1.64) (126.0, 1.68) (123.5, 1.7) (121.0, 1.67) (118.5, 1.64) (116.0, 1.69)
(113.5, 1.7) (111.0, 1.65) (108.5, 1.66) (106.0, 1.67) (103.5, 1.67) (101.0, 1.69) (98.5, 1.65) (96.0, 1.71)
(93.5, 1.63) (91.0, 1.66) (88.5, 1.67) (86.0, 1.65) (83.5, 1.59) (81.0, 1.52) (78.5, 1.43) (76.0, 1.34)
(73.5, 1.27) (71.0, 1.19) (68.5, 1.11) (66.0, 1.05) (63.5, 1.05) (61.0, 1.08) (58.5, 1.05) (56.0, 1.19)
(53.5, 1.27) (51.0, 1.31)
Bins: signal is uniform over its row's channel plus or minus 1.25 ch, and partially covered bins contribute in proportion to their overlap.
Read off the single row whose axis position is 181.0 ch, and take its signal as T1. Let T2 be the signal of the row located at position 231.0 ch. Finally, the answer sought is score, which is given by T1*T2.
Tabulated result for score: 2.7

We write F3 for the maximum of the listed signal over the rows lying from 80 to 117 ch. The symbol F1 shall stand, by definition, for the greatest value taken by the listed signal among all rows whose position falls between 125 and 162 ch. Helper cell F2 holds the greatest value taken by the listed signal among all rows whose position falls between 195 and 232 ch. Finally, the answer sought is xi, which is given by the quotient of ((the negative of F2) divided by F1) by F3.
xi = -0.588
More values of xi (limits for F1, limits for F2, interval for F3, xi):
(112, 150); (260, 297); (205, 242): -0.581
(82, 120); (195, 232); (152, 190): -0.599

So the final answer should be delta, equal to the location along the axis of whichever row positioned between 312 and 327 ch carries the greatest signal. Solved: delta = 318.5 ch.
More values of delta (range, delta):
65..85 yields 83.5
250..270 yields 253.5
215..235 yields 233.5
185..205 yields 193.5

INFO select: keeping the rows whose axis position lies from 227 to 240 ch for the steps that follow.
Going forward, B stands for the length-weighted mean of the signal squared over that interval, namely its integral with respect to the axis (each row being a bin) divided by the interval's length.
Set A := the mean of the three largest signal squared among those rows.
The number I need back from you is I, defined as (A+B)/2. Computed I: 2.75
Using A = 2.81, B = 2.69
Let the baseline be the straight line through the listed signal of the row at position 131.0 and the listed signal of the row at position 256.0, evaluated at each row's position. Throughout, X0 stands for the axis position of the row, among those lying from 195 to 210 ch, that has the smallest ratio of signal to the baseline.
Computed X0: 208.5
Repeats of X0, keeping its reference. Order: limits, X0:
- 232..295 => 276.0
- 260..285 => 276.0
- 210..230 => 221.0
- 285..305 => 301.0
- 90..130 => 93.5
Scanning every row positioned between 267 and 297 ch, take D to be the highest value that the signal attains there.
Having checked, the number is 1.68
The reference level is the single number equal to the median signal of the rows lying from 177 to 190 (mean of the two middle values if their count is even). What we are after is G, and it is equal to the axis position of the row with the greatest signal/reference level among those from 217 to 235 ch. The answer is 233.5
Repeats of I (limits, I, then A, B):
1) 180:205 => 2.76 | 2.80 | 2.72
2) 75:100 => 2.68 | 2.82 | 2.54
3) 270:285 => 2.70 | 2.73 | 2.66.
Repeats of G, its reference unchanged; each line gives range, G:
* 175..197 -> 193.5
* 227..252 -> 233.5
